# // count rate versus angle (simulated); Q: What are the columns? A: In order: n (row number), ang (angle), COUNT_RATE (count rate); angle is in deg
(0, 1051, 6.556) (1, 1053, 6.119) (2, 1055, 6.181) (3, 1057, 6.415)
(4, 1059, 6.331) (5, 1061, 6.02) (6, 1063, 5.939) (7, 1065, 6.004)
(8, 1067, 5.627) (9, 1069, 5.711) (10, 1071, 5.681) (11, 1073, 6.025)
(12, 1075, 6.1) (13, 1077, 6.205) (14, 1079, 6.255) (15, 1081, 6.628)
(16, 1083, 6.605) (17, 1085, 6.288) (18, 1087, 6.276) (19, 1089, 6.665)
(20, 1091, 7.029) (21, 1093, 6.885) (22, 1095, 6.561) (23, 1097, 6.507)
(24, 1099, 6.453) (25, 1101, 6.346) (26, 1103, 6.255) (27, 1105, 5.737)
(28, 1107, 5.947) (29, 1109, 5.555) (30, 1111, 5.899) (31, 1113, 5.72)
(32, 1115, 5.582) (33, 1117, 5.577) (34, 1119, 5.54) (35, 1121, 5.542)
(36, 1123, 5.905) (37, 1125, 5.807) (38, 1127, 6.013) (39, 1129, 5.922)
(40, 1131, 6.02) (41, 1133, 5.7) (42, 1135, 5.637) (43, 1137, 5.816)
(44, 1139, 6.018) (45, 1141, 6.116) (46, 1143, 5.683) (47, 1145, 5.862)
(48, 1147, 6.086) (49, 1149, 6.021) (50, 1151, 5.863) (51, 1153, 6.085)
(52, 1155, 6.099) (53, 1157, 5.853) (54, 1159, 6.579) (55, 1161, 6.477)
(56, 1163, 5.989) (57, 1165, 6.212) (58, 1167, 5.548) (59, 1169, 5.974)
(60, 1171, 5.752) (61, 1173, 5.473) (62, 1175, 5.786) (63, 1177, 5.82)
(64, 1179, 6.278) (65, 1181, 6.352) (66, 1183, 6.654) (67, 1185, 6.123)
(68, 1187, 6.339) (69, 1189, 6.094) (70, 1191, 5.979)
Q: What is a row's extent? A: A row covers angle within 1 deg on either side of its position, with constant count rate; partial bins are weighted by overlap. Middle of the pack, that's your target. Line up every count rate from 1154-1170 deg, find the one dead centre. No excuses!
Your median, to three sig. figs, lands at 6.04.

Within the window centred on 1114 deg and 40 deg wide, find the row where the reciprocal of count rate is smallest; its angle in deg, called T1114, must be 1095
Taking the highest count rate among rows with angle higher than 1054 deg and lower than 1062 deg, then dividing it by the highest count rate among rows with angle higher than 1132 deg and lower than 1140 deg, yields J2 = 1.07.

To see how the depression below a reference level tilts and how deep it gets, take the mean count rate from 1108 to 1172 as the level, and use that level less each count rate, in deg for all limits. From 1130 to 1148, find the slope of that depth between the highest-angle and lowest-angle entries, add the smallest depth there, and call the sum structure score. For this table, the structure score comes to -0.2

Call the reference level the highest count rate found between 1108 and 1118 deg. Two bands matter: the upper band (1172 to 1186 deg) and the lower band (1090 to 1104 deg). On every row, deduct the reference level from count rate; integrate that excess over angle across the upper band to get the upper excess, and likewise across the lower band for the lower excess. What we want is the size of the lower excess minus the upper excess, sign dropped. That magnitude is 7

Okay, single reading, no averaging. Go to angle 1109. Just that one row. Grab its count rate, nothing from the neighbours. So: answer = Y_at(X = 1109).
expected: 5.555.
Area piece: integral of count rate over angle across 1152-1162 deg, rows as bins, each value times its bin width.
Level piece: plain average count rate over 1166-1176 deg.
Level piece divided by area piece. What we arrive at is 0.092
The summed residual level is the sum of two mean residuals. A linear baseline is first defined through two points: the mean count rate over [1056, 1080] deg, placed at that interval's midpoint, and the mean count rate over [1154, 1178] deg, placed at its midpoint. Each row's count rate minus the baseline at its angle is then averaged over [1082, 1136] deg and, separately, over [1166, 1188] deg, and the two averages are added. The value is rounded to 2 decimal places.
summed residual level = 0.13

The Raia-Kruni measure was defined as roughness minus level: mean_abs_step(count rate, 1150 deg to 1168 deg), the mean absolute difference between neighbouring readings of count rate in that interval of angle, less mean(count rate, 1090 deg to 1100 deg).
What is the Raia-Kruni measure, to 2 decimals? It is -6.35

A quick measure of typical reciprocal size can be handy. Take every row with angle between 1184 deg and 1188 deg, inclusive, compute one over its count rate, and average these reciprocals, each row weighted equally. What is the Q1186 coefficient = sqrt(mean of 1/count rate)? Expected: 0.401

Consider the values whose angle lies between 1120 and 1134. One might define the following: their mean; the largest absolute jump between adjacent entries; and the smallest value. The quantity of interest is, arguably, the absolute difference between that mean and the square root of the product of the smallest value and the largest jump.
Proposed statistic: 4.4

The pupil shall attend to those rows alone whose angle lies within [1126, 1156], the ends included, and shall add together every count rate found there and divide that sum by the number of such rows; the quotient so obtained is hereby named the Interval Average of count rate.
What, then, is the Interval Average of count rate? 5.93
